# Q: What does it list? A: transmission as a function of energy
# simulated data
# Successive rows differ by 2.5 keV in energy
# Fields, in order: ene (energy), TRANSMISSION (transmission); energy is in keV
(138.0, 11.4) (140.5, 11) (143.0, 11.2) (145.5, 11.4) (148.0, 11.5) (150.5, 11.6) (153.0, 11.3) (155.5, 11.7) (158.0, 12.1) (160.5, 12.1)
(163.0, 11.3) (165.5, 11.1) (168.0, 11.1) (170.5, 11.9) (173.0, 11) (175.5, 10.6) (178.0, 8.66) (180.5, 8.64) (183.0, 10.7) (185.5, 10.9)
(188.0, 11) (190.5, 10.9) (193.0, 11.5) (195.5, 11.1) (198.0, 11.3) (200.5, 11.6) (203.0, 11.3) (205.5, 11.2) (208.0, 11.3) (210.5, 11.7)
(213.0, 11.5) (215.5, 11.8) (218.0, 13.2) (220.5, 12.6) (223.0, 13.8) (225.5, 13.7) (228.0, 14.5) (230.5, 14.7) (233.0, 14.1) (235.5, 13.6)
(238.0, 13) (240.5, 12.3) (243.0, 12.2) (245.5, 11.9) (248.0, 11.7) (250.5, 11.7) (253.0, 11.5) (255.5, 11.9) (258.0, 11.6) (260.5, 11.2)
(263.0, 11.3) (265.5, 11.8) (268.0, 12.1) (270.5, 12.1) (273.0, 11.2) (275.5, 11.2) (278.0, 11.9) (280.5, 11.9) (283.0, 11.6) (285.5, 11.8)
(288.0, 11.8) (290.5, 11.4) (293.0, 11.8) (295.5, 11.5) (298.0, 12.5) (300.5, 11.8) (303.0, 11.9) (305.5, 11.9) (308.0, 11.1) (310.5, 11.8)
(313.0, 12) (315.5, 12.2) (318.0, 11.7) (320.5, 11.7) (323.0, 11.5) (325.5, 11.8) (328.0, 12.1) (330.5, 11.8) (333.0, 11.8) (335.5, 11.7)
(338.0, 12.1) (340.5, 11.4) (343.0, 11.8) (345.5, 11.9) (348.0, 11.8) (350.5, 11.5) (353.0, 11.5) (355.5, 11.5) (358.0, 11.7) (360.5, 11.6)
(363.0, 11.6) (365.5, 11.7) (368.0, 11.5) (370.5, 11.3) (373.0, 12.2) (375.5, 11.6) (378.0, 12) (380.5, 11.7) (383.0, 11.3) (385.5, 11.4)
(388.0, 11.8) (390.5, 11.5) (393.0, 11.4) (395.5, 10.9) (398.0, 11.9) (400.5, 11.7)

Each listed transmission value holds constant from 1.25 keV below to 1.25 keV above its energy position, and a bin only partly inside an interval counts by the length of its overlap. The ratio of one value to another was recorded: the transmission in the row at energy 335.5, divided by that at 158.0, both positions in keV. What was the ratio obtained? 0.97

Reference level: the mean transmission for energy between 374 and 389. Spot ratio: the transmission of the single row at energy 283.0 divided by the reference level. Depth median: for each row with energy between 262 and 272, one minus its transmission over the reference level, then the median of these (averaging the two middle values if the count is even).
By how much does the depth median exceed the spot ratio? -1.02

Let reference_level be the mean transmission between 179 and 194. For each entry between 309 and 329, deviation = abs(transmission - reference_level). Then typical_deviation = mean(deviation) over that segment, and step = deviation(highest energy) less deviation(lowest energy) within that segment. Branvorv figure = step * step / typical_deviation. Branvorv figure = 0.07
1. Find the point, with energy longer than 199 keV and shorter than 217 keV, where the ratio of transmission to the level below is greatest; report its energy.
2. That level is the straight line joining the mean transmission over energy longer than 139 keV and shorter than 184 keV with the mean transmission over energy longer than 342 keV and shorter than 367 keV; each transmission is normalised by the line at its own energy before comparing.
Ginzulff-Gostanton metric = 215.5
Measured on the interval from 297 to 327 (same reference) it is 298.0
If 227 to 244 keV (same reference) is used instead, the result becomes 230.5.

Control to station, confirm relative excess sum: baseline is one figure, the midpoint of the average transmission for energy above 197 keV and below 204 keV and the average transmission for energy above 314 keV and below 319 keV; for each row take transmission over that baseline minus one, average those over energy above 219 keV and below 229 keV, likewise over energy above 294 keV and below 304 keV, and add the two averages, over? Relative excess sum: 0.19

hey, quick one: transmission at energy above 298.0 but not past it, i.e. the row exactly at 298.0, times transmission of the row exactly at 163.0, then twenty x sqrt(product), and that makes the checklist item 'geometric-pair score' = 238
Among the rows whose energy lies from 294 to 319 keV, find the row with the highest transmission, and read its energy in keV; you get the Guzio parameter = 298.0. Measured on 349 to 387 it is 373.0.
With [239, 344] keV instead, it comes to 298.0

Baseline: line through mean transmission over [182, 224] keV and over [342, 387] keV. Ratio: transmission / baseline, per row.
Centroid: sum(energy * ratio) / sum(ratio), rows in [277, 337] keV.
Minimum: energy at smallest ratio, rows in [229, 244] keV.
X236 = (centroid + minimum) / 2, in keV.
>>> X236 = 274.9 keV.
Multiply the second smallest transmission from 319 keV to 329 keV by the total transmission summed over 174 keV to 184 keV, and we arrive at 452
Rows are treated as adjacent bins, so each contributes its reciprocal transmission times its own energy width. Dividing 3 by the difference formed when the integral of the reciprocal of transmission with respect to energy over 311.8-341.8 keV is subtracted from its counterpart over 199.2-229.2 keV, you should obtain -33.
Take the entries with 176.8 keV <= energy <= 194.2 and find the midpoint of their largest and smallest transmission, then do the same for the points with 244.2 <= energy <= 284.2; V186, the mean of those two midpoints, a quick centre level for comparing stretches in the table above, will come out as 10.9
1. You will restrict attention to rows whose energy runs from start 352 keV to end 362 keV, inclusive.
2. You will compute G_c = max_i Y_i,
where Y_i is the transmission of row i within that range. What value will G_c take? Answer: 11.7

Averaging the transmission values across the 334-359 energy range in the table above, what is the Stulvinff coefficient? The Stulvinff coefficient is 11.7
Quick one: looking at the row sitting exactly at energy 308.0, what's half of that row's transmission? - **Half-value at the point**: 5.55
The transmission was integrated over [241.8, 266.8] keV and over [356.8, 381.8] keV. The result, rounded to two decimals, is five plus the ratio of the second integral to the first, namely 6.00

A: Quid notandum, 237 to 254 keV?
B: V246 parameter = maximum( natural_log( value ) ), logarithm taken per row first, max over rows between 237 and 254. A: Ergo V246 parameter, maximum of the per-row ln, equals 2.56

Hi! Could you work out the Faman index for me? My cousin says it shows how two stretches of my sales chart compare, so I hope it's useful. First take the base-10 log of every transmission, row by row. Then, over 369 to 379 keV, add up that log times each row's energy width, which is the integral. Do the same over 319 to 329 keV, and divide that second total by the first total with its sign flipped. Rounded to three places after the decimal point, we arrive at -1.000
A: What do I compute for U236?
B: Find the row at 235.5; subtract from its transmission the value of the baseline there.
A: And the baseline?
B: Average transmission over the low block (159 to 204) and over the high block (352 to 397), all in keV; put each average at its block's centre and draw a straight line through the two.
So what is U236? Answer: 2.5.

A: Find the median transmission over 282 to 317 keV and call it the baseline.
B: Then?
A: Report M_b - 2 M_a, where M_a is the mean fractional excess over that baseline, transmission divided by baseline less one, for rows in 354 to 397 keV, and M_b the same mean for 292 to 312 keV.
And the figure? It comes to 0.038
